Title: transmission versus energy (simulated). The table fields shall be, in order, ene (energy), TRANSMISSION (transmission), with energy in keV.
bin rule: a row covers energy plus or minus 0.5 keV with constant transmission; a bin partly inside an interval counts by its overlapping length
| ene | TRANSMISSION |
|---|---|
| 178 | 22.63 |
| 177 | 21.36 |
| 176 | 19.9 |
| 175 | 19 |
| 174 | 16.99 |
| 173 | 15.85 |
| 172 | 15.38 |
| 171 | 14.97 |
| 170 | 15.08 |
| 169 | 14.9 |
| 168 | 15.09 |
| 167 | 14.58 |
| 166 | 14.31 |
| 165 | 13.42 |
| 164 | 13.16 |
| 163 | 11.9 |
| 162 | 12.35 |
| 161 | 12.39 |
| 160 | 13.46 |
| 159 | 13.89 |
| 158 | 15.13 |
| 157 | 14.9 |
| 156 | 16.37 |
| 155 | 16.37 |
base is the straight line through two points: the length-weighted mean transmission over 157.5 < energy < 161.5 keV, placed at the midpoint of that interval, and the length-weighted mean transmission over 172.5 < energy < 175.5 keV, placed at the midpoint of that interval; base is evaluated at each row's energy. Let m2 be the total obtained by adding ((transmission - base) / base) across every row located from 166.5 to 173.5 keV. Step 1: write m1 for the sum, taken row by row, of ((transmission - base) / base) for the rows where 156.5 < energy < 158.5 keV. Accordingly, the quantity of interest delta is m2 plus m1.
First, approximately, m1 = 0.3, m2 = -0.50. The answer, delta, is -0.23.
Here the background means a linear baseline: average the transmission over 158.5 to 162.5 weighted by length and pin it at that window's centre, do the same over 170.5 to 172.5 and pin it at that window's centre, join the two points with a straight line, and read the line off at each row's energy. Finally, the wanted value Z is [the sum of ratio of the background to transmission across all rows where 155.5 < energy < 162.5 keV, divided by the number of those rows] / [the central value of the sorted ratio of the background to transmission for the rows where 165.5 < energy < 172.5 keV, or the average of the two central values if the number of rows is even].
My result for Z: 0.93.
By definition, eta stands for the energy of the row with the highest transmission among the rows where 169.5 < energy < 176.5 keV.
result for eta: 176 keV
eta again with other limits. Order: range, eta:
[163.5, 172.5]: 172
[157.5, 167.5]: 158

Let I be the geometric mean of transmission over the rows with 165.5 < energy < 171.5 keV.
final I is 14.8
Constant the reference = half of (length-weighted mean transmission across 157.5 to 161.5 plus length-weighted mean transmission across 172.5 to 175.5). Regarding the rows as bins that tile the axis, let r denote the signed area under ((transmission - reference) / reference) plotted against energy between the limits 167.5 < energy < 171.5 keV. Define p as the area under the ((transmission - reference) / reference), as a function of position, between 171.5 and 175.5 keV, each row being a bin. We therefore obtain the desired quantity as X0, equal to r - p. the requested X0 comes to -0.5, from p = 0.34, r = -0.13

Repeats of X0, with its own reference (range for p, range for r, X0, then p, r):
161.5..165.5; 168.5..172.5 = 0.6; -0.72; -0.11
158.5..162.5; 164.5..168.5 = 0.3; -0.64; -0.30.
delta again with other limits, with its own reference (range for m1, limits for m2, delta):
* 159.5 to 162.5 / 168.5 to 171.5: -0.53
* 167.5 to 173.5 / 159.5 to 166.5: -1.20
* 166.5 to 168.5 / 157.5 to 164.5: -0.54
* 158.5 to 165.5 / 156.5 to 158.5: -0.40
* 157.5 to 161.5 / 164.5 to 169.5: -0.35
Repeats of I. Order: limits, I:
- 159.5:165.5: 12.8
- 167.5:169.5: 15.0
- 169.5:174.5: 15.6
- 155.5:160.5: 14.7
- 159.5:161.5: 12.9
